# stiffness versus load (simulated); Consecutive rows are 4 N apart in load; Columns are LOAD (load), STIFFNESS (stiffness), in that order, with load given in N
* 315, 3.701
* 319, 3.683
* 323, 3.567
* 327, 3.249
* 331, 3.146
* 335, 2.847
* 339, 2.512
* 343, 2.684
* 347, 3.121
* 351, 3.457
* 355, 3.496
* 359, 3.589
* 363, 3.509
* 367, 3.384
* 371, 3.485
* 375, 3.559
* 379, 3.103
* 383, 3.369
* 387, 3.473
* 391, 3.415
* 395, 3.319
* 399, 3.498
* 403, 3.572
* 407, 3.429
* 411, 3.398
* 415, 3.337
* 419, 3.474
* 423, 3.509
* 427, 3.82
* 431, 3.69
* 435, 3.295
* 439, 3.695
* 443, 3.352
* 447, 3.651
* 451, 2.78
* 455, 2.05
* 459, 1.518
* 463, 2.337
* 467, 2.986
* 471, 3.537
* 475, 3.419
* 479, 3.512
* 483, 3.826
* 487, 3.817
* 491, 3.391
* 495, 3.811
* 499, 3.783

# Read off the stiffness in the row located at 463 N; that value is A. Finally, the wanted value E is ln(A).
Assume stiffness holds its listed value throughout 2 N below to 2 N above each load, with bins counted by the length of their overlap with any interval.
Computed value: 0.85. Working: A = 2.337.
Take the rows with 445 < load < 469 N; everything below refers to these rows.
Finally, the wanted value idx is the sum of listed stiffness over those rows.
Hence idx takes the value 15.3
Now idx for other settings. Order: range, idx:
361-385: 20.4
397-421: 20.7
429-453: 20.5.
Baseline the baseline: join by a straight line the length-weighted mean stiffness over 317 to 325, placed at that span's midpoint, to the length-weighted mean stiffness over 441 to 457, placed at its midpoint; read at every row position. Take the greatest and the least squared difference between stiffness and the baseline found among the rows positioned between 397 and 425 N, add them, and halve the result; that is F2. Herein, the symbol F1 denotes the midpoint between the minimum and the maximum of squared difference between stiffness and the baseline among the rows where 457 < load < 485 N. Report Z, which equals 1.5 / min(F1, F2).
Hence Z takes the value 14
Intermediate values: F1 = 0.97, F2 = 0.11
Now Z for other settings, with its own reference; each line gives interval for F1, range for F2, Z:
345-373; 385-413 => 22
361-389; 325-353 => 62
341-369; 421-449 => 5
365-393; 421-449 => 62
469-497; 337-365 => 3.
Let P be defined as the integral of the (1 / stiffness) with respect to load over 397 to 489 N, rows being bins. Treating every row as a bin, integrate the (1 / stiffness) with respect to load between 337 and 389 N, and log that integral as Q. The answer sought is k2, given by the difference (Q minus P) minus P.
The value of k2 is -43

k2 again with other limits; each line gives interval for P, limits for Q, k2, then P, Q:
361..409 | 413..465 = -10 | 14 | 18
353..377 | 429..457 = -5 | 7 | 9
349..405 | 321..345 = -24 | 16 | 8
